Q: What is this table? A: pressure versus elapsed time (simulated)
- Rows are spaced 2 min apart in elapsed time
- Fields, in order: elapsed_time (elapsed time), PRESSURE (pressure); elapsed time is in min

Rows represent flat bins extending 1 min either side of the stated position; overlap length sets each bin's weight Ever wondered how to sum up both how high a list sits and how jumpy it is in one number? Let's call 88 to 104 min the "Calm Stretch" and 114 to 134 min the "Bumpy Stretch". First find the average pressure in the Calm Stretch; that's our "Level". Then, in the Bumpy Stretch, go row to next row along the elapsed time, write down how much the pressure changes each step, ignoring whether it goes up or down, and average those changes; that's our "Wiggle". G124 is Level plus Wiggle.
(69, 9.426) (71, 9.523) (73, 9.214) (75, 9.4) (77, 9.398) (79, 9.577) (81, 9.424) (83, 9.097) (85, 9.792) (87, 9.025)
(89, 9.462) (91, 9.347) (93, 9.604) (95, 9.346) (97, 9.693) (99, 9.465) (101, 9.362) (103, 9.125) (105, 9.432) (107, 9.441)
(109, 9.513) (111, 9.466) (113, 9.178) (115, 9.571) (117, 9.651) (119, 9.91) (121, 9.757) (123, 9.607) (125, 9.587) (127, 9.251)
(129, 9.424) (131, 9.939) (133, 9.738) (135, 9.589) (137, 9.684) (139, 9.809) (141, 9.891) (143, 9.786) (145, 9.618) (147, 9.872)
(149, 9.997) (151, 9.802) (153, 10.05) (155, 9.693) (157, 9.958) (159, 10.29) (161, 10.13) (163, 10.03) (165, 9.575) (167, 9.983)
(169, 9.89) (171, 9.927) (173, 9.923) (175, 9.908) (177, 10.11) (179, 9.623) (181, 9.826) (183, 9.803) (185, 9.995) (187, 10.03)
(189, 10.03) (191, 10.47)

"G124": 9.64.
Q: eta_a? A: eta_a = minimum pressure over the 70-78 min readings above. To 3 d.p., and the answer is 9.214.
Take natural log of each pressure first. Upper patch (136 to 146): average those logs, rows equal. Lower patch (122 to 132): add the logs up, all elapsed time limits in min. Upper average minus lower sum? -9.01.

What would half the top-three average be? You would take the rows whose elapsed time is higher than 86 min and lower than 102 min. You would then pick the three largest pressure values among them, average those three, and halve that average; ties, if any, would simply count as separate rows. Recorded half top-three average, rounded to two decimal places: 4.79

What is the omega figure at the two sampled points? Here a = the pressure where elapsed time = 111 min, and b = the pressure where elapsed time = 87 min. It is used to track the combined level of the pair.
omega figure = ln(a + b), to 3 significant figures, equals 2.92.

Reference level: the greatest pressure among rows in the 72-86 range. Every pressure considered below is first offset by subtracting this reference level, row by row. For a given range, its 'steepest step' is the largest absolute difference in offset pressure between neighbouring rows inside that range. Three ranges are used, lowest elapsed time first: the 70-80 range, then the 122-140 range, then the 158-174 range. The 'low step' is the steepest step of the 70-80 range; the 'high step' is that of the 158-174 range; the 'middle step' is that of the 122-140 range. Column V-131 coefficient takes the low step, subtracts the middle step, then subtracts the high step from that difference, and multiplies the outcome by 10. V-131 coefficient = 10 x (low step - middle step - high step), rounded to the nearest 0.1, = -6.6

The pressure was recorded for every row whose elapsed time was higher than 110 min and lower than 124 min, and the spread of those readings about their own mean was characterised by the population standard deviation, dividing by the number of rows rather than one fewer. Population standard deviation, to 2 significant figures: 0.21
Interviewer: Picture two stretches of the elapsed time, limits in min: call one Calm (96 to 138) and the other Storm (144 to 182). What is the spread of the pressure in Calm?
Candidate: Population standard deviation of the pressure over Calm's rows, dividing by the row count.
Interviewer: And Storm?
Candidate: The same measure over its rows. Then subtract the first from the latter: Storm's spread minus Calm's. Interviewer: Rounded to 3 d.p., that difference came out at -0.027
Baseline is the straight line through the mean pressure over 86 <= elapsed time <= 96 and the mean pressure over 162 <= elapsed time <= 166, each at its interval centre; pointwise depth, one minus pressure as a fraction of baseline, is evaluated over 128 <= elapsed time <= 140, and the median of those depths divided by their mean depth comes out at 1.10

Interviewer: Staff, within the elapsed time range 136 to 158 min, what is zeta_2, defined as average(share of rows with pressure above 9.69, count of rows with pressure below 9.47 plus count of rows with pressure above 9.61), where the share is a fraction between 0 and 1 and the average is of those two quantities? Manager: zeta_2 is 5.9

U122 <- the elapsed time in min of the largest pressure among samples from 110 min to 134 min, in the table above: 131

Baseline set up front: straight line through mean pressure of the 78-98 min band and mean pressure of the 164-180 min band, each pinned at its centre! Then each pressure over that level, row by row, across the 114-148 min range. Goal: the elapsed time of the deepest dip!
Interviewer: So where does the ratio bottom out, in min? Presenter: 127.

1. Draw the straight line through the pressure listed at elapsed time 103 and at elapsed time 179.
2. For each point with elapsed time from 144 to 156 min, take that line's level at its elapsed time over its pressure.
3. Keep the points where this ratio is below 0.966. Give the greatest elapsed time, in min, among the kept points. 153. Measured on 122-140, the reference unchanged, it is 139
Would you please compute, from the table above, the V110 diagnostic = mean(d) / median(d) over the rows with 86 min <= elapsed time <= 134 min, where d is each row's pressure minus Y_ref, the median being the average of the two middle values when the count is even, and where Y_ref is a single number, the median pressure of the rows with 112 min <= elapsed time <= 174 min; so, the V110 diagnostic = 0.91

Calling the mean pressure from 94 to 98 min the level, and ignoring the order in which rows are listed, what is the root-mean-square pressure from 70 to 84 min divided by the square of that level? 0.103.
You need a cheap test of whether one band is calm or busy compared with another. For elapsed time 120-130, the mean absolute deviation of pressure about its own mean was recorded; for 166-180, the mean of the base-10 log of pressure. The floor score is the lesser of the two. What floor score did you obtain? 0.150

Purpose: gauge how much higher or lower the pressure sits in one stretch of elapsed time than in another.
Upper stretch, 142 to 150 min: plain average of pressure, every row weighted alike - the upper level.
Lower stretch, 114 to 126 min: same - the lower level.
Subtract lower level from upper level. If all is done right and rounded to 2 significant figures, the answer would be 0.14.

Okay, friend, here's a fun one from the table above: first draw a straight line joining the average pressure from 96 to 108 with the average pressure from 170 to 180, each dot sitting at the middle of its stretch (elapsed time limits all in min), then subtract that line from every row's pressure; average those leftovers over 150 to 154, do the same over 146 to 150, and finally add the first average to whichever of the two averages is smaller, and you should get 0.4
